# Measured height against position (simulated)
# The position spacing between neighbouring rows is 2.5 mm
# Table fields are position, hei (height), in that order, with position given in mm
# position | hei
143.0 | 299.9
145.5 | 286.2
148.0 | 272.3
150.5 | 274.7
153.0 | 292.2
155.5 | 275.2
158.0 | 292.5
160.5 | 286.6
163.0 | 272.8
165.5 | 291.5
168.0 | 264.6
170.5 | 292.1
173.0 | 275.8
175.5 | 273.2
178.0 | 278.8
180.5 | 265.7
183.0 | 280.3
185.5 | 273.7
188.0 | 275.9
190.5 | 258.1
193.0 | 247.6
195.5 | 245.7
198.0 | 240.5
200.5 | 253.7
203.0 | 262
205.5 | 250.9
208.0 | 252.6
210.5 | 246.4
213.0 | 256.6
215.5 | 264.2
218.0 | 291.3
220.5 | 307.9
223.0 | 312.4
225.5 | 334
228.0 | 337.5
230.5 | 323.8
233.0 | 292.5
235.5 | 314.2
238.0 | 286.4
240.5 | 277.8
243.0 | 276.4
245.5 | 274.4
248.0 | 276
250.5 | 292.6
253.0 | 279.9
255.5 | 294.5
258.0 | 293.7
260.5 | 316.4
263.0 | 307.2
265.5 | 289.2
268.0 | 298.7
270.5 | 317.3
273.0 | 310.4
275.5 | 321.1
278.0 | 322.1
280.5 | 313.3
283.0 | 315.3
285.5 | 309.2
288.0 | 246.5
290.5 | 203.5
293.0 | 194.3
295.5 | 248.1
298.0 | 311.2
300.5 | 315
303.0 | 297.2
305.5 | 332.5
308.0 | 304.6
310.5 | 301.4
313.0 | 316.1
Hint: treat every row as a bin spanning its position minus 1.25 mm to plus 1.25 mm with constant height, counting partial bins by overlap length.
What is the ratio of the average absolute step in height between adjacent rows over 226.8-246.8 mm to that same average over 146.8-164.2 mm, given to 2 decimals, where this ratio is 1.24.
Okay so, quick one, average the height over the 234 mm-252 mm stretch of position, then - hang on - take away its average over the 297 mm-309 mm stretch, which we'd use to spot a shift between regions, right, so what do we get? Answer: -27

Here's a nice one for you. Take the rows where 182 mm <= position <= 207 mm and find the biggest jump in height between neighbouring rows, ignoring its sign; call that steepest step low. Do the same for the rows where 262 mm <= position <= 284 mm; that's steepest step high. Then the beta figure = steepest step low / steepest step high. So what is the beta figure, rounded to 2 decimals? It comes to 0.96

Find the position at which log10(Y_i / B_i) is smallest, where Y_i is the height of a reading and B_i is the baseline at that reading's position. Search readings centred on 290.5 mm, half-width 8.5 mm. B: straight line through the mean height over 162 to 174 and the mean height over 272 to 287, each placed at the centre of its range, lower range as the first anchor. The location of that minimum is 293.0 mm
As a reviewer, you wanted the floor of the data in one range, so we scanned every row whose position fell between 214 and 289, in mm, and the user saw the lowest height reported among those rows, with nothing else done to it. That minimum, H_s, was 246.5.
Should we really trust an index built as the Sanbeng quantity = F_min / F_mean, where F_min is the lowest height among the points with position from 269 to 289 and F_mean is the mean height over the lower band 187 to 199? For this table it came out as 0.97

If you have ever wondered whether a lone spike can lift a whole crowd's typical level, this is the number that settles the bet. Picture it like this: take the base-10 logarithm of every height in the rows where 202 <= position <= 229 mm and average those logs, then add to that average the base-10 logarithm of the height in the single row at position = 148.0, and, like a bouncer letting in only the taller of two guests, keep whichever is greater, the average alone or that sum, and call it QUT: 4.88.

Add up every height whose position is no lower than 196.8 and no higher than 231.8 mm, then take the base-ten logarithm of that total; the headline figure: 3.59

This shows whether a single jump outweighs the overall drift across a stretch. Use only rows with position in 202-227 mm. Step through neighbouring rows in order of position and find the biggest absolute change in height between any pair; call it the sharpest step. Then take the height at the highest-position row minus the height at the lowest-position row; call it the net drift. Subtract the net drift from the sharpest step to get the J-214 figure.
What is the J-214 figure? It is -45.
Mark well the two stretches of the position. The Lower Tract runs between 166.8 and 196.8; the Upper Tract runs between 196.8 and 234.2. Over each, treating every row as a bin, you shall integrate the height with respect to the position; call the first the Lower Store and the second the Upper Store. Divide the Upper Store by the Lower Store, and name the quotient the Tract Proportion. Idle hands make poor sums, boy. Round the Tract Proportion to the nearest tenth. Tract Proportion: 1.3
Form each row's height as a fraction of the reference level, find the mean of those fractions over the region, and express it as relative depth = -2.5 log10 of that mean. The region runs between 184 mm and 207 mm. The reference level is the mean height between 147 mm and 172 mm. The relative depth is 0.10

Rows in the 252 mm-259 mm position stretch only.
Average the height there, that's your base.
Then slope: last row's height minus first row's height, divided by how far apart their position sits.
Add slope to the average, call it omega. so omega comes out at 292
